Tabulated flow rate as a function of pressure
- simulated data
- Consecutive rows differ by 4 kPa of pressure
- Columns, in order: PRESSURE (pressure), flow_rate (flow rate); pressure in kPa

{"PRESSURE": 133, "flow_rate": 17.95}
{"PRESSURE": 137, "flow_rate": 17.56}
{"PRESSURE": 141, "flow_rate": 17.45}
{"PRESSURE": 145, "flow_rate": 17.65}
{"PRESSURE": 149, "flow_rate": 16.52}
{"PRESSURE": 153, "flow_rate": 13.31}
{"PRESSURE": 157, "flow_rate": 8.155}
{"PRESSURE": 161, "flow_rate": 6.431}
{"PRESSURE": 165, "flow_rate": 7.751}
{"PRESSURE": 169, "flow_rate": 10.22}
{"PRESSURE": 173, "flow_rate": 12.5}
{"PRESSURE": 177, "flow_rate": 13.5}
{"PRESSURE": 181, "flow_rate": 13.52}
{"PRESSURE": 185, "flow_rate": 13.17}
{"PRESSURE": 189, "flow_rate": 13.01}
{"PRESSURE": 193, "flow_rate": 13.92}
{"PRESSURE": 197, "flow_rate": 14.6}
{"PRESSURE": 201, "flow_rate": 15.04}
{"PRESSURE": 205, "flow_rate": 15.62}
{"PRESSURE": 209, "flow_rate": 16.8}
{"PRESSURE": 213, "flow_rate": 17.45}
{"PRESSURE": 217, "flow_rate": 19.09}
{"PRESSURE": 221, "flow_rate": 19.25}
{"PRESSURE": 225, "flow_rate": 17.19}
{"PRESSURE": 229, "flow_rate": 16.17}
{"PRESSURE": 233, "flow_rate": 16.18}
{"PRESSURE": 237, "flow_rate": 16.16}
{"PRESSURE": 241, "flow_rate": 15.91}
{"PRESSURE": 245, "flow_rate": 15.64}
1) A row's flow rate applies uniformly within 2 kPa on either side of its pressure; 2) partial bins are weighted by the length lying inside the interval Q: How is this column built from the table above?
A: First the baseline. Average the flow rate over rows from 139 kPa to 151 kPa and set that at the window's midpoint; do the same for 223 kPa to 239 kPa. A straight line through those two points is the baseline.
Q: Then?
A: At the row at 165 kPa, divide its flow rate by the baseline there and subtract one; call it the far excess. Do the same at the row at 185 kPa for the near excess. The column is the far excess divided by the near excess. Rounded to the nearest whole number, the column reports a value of 2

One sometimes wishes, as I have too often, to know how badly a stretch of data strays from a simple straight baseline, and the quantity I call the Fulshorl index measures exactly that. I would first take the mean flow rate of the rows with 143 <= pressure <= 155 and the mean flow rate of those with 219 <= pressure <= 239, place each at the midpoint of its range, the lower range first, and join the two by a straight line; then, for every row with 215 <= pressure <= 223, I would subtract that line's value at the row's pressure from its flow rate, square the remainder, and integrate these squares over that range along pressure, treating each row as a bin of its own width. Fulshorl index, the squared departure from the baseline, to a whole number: 43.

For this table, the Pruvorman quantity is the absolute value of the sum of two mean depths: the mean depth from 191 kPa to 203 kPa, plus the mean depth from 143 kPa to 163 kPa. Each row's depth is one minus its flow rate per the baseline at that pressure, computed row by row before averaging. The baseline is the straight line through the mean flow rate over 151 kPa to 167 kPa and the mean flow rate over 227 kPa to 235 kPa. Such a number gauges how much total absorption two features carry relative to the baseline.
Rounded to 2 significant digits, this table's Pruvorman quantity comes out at 0.68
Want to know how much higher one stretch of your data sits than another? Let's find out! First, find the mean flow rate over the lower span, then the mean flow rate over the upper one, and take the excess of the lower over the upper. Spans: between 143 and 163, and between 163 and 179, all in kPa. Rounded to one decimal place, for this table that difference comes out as 1.4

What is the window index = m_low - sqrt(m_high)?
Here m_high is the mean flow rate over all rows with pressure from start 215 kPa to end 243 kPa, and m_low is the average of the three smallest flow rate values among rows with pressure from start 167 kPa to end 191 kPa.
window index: 7.8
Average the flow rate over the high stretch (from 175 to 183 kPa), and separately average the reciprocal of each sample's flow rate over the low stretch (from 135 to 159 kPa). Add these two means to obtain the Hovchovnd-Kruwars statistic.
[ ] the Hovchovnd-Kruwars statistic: 14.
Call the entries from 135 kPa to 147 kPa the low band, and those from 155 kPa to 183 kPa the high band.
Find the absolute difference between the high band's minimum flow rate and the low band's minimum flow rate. 11.0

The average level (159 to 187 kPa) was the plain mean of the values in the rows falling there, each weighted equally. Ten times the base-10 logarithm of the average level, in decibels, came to 10.4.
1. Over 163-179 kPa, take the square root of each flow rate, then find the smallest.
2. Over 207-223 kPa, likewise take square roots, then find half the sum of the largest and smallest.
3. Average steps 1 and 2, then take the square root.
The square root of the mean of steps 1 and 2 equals 1.87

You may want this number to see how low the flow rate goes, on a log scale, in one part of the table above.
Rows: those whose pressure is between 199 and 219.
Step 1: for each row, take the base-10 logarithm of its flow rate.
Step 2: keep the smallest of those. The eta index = 1.177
